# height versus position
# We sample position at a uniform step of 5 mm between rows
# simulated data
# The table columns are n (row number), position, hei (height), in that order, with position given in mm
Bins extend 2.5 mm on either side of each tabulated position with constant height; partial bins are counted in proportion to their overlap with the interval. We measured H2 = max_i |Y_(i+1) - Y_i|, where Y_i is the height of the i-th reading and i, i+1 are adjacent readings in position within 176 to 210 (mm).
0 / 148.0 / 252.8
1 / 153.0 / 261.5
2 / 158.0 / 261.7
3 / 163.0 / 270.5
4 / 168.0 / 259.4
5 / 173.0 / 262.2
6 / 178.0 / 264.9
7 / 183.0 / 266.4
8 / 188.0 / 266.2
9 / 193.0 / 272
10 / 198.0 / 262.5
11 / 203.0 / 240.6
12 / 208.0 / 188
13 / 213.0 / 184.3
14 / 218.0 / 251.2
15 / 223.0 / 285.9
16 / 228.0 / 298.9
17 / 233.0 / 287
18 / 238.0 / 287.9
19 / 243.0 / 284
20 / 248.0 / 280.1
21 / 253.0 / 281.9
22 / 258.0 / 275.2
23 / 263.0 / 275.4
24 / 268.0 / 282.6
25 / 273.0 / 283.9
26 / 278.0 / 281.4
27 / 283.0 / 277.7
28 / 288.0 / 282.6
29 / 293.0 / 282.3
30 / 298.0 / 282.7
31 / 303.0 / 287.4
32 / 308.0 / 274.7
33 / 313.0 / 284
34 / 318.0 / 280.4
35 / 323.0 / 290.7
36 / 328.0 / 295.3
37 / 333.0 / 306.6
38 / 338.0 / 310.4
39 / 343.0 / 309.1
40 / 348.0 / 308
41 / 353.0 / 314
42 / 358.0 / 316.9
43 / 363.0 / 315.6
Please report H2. 53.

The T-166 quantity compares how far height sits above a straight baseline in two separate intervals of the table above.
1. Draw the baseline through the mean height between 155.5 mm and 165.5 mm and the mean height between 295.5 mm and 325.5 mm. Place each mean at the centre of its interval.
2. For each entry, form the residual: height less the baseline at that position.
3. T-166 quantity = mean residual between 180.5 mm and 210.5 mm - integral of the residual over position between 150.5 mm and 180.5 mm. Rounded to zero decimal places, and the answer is 78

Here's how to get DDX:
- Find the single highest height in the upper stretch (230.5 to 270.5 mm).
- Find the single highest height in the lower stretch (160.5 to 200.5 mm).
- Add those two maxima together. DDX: 560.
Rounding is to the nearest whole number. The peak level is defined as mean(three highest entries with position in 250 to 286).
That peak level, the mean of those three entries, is 283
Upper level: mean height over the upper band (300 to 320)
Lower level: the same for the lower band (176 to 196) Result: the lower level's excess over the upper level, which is -14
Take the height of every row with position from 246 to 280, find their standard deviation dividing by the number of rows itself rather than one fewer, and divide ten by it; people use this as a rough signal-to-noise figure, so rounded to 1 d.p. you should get 3.1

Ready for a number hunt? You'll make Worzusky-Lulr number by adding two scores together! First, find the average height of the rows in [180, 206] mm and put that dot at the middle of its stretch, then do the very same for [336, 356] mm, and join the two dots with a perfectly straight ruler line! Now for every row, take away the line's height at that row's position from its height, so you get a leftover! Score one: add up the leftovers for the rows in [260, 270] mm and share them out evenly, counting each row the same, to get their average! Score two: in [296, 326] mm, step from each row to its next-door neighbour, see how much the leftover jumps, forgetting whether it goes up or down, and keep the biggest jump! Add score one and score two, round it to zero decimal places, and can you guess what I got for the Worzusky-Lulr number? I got 9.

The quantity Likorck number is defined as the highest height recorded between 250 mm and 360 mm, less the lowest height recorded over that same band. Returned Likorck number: 42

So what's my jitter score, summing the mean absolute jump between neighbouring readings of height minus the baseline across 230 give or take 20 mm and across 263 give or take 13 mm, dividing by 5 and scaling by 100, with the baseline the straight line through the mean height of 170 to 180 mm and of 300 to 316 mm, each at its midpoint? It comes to 459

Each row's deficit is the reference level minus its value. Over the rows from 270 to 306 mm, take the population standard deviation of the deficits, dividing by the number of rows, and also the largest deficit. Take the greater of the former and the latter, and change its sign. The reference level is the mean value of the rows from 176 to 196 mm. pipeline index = -3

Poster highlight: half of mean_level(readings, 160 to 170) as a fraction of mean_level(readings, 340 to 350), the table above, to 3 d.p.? 0.429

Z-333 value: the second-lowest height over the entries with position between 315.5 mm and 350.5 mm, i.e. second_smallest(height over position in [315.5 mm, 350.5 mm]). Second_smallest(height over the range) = 290.7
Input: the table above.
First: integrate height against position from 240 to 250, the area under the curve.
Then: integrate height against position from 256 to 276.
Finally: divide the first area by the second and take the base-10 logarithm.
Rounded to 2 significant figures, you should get -0.30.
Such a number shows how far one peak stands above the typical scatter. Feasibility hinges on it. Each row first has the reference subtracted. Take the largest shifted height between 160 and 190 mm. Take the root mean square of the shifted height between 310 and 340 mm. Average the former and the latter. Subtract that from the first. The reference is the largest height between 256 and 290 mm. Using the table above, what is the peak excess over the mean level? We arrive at -14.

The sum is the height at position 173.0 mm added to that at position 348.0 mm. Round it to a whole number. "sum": 570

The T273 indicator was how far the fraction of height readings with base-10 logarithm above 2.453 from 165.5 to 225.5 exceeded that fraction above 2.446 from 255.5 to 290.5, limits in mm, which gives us -0.49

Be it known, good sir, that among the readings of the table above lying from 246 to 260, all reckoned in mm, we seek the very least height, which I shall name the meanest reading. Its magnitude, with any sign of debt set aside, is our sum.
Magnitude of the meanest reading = 275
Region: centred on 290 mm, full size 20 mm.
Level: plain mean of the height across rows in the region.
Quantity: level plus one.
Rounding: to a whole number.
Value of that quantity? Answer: 282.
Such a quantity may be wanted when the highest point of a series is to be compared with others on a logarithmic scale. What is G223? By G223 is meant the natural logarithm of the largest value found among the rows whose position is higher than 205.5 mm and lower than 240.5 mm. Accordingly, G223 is 5.70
